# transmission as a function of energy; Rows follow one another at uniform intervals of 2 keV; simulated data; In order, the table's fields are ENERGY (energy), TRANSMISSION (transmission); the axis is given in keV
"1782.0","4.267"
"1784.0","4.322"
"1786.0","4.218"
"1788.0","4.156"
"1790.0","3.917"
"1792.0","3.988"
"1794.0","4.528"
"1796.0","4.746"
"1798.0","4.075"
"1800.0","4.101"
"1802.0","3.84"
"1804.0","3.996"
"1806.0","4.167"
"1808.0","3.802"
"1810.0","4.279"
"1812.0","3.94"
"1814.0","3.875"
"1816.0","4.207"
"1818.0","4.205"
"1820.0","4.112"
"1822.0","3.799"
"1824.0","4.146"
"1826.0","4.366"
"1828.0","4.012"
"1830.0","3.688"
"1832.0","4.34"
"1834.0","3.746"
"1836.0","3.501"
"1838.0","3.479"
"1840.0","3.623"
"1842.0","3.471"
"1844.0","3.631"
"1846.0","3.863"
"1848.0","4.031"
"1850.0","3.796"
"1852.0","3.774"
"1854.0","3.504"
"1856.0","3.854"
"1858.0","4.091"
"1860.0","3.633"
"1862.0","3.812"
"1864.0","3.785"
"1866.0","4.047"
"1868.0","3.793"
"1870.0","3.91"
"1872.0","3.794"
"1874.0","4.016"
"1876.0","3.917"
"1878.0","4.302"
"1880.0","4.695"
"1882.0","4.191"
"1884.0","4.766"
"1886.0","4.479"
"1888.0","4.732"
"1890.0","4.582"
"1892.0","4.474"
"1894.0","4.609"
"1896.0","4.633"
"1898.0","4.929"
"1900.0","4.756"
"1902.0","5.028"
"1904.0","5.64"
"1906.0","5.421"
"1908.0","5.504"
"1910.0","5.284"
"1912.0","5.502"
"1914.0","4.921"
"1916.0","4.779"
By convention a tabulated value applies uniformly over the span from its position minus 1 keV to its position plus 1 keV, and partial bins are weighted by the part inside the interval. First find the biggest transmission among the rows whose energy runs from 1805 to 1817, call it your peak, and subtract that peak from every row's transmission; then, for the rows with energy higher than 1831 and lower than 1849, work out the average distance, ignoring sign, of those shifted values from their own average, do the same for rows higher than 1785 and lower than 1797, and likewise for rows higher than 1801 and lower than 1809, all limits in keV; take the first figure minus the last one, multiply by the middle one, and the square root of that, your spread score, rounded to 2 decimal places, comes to 0.15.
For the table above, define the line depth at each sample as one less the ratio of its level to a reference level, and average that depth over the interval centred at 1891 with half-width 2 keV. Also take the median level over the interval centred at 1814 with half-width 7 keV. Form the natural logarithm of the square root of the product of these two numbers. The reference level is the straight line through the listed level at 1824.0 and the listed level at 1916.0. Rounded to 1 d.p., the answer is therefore -1.3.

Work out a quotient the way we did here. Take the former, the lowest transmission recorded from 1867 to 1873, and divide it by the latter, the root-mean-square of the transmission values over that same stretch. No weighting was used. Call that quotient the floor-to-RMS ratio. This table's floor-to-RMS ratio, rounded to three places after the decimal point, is 0.990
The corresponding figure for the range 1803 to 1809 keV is 0.953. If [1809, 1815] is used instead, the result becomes 0.960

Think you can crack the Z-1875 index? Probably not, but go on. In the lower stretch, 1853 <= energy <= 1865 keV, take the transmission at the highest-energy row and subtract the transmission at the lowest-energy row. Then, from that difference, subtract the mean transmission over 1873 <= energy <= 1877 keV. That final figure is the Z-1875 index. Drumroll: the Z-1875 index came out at -3.7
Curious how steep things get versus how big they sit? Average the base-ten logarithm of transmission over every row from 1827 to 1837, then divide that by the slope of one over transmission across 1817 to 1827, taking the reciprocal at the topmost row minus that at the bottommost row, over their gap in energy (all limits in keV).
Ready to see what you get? -534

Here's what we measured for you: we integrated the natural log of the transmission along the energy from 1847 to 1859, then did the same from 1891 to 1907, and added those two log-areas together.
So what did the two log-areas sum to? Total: 42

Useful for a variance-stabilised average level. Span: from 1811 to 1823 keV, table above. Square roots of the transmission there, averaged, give 2.01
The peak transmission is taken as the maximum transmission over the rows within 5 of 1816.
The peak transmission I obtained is 4.207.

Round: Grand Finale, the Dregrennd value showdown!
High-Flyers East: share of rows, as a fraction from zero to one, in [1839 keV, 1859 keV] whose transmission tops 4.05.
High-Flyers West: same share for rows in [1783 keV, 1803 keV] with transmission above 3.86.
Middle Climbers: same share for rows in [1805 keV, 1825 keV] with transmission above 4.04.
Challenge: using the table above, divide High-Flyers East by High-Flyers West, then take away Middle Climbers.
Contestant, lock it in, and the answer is -0.49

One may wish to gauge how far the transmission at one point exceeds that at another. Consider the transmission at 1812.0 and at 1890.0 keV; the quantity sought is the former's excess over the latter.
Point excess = -0.64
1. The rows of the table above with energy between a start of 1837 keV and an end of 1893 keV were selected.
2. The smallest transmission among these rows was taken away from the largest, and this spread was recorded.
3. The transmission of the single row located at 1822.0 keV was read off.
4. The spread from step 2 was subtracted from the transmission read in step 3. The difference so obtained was 2.5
